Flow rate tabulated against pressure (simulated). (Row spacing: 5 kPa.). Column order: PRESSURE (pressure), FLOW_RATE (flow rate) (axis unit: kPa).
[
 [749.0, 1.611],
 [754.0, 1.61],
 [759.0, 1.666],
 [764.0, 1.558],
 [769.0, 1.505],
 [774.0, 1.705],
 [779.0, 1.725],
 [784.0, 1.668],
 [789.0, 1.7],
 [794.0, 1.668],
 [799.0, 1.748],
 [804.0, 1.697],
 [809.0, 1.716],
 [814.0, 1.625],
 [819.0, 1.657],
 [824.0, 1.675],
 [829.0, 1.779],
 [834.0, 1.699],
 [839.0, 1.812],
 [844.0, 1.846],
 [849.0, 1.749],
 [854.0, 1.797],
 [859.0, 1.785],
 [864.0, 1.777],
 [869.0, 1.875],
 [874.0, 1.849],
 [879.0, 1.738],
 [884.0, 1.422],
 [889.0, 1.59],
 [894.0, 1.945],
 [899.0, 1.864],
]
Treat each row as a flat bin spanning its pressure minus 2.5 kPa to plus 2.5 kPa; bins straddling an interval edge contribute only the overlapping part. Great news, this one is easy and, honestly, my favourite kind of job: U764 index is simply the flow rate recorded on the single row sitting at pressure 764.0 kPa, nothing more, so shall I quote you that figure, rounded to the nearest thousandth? 1.558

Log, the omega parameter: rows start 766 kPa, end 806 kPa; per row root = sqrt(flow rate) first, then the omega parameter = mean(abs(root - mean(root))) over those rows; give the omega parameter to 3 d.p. 0.019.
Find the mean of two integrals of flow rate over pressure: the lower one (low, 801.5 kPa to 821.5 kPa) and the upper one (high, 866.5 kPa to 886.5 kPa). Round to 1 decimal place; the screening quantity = 33.9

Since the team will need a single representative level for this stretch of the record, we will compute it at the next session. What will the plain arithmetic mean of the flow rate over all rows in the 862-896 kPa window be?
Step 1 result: 1.74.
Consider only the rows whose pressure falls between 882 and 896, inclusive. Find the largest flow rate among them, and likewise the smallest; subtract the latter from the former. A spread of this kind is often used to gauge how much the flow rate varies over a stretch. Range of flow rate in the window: 0.52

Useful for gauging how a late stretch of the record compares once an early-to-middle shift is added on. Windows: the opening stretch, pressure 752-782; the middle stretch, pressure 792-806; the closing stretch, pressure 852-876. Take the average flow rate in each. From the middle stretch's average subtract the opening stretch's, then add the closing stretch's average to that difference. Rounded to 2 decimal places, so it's 1.89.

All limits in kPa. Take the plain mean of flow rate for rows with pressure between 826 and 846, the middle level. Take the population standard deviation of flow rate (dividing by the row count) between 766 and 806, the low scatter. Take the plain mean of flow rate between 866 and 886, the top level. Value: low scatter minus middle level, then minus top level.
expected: -3.44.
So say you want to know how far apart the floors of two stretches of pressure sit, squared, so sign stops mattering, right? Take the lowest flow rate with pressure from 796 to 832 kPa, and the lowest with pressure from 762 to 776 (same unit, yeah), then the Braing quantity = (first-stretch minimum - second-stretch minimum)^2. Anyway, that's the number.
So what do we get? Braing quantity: 0.014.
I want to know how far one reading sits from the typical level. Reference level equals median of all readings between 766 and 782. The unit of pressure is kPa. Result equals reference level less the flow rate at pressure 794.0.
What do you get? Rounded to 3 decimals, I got 0.037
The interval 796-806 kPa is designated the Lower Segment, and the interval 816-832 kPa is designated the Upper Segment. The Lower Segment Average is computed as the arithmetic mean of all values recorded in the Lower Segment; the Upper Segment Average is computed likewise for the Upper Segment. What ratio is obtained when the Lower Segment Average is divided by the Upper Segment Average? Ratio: 1.01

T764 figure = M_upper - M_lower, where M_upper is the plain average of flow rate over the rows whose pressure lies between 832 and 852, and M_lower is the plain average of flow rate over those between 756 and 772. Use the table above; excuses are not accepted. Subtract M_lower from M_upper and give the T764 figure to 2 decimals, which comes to 0.20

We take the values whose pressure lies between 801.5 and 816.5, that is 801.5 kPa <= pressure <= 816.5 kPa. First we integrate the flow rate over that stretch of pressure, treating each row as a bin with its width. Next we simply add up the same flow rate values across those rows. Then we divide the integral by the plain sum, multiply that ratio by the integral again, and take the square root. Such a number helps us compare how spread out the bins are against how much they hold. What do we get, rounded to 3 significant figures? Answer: 11.2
